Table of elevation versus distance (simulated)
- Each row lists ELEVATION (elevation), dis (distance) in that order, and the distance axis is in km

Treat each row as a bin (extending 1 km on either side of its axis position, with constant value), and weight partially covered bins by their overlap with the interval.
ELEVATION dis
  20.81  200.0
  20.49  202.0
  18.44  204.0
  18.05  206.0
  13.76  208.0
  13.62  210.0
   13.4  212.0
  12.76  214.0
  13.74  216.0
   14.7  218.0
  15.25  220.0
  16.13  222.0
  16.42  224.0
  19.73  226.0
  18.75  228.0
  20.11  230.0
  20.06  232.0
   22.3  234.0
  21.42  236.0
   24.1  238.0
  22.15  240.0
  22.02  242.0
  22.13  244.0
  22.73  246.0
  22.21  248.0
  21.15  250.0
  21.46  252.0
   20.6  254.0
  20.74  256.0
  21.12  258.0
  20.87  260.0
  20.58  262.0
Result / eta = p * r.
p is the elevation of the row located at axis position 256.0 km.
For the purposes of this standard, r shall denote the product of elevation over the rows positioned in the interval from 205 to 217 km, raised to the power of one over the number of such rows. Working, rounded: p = 20.74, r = 14.1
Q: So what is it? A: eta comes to 293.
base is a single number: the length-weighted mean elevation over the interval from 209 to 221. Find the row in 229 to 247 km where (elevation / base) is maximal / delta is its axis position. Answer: 238.0 km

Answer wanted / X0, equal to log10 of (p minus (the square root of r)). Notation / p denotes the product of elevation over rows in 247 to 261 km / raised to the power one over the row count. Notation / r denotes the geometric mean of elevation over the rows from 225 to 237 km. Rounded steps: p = 21.2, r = 20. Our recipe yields 1.22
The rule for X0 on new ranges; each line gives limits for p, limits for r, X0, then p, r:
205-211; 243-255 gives 1.02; 15.0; 22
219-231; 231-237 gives 1.11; 17.6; 21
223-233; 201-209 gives 1.17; 19.0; 18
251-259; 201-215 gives 1.23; 21.0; 16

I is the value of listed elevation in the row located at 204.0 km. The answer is 18.44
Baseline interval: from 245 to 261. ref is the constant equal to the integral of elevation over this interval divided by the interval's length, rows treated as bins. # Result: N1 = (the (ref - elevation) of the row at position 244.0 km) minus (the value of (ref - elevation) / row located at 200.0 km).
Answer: -1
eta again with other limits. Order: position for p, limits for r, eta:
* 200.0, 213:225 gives 307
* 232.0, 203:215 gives 298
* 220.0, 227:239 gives 321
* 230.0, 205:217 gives 284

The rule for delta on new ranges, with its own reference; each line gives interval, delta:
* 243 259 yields 246.0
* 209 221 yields 220.0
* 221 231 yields 230.0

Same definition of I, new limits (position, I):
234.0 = 22.3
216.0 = 13.74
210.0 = 13.62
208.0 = 13.76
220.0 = 15.25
